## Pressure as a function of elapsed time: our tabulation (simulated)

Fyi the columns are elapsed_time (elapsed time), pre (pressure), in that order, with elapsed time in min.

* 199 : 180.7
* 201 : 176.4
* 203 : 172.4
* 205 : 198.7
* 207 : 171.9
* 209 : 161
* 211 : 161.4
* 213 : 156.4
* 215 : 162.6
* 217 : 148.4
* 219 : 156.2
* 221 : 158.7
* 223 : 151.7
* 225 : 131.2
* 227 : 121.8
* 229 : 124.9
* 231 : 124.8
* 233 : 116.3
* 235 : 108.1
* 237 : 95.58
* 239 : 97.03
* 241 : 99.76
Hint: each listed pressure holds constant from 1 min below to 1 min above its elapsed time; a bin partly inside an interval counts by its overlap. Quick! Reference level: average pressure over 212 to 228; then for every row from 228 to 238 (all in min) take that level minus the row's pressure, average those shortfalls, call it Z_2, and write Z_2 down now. 34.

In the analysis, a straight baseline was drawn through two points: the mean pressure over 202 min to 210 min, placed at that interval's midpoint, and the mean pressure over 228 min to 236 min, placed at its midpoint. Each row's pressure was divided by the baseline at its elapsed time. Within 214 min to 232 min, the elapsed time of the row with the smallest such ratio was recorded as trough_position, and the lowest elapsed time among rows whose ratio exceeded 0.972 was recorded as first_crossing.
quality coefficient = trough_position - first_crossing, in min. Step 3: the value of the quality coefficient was 12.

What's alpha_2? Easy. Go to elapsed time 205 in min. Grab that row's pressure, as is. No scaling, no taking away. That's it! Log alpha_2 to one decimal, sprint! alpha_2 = 198.7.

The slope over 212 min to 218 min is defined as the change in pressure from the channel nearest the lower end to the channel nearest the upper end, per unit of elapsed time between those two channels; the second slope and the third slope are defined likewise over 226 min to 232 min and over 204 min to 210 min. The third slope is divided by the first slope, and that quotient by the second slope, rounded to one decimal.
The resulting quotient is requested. 6.3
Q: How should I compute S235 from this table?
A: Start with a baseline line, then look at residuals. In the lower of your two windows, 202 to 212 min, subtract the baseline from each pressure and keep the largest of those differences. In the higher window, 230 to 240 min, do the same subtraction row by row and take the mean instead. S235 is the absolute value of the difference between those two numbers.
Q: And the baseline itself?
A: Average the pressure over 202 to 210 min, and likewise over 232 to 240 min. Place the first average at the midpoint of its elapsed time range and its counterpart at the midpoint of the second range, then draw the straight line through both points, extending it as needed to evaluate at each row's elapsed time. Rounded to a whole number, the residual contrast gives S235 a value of 19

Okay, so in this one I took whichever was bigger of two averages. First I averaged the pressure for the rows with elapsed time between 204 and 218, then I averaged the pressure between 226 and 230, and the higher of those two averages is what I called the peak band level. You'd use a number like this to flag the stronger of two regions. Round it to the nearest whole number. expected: 166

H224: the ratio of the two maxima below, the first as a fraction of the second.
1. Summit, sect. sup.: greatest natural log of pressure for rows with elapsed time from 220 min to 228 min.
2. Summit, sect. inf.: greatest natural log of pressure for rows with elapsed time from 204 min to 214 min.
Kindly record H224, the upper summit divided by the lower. 0.958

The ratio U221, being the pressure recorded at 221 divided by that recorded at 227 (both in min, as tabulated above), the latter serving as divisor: 1.30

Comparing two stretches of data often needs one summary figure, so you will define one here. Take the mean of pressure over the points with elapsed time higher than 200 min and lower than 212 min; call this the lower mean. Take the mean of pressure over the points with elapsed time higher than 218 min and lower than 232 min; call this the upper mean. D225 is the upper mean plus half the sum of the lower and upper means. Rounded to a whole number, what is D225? 295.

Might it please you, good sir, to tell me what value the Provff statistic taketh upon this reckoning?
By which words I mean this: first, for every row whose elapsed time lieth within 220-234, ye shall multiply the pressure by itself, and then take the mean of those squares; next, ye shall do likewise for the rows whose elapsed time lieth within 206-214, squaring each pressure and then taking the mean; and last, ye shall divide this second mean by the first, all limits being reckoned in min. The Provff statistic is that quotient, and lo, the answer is 1.48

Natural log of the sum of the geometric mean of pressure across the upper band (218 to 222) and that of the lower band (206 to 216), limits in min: 5.77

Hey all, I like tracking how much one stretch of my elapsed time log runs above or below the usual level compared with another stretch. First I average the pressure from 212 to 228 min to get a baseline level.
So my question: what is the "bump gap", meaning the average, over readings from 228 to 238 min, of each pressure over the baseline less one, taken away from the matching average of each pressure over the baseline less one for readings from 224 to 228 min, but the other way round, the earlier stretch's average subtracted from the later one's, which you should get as -0.085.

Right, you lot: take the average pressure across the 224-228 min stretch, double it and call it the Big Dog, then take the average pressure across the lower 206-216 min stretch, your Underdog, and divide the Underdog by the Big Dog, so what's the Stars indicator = 0.64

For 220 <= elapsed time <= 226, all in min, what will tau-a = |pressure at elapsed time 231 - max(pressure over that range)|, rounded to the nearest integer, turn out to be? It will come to 34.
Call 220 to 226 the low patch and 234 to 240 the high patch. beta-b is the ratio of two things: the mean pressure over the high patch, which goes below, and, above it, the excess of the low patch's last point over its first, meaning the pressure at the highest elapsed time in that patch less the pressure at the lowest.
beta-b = -0.27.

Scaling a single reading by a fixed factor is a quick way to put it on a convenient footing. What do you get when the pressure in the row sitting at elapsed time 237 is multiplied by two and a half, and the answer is 239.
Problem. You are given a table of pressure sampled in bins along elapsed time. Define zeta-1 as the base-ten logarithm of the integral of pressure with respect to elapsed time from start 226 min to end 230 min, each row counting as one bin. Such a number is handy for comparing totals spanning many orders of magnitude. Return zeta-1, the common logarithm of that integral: 2.69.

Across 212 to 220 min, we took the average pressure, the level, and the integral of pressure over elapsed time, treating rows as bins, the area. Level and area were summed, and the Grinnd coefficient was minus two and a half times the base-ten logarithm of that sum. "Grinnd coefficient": -7.9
